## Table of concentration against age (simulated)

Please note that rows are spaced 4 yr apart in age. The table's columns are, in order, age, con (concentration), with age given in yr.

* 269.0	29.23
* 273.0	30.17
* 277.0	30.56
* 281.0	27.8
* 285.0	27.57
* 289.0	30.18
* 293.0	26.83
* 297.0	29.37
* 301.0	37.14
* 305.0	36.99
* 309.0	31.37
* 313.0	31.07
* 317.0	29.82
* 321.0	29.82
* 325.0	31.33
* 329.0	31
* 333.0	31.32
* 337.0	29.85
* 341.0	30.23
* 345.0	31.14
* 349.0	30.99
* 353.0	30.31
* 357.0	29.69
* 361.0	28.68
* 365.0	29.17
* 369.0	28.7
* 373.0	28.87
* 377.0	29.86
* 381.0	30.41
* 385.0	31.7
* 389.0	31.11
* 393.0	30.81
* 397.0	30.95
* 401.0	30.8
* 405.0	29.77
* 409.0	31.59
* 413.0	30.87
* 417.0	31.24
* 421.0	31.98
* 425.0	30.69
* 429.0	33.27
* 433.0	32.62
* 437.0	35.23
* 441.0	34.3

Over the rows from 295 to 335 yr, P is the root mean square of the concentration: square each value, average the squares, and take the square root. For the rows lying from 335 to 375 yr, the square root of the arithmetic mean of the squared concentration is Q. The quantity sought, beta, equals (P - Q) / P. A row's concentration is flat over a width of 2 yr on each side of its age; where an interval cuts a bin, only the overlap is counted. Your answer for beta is 0.071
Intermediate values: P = 32.0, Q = 29.8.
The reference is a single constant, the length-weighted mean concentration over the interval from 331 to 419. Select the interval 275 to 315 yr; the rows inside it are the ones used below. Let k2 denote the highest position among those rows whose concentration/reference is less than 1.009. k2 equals 297.0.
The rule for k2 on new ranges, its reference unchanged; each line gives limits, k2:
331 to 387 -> 381.0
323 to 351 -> 341.0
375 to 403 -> 381.0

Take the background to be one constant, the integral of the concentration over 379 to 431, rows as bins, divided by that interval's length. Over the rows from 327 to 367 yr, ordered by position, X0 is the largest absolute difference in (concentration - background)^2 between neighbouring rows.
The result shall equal 4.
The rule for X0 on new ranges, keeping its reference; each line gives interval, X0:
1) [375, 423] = 2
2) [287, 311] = 34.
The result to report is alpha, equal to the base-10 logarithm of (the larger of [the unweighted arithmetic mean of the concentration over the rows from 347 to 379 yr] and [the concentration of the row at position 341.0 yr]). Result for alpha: 1.48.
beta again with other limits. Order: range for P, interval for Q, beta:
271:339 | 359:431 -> 0.007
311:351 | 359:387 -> 0.033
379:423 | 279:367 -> 0.013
